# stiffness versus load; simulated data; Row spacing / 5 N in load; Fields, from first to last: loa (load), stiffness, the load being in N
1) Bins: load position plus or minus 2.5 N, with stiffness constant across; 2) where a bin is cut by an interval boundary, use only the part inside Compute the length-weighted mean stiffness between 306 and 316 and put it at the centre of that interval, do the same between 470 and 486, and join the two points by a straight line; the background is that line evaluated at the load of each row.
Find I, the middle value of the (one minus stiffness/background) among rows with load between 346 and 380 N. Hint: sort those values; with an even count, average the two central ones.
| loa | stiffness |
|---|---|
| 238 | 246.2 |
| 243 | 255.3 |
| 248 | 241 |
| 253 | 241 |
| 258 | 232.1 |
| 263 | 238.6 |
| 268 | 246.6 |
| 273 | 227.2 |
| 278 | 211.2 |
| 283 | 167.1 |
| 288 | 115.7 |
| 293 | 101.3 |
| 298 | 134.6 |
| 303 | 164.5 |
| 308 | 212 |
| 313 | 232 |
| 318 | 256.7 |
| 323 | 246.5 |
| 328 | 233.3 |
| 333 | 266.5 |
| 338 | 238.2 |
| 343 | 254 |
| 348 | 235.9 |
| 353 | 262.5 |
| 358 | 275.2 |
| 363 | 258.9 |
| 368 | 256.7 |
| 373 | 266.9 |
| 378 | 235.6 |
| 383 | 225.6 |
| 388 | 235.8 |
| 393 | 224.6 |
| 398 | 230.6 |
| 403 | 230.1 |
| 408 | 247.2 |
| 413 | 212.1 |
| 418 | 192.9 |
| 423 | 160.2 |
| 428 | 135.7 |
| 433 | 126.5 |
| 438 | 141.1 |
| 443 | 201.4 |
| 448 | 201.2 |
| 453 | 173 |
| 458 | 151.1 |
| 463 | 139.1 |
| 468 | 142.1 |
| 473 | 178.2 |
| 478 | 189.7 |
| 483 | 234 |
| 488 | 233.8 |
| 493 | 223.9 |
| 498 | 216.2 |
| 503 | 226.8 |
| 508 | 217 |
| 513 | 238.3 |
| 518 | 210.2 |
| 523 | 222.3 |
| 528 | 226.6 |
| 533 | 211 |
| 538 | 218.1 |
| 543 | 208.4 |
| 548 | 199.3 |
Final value -0.20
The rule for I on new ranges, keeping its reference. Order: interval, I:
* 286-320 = 0.27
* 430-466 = 0.25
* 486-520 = -0.13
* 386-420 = -0.09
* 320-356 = -0.11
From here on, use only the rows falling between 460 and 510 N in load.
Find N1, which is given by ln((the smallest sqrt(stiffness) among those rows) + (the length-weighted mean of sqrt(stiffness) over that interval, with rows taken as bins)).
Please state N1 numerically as 3.25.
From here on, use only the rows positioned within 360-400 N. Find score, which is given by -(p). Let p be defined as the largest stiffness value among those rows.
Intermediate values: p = 266.9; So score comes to -267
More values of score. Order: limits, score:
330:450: -275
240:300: -255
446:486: -234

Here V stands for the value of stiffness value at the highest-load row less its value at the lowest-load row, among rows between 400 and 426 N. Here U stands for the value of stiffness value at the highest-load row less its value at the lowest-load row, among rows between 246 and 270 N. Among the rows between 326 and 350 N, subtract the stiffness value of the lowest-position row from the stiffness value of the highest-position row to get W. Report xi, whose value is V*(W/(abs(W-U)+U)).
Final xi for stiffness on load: -21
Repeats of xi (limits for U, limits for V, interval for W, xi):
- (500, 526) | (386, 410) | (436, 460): 11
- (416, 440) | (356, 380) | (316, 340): -40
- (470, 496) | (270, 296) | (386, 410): -18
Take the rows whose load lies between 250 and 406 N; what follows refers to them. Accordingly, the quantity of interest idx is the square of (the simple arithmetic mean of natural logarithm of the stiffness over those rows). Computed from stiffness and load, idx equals 29.0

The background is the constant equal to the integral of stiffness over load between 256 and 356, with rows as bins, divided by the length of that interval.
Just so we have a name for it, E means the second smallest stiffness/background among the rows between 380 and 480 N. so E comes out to 0.63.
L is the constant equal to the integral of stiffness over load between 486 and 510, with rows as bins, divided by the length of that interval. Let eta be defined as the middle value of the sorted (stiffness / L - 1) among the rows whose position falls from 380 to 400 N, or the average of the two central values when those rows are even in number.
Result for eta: 0.02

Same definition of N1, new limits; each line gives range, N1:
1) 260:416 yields 3.22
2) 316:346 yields 3.44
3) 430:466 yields 3.17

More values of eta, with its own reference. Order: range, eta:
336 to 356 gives 0.10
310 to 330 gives 0.07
